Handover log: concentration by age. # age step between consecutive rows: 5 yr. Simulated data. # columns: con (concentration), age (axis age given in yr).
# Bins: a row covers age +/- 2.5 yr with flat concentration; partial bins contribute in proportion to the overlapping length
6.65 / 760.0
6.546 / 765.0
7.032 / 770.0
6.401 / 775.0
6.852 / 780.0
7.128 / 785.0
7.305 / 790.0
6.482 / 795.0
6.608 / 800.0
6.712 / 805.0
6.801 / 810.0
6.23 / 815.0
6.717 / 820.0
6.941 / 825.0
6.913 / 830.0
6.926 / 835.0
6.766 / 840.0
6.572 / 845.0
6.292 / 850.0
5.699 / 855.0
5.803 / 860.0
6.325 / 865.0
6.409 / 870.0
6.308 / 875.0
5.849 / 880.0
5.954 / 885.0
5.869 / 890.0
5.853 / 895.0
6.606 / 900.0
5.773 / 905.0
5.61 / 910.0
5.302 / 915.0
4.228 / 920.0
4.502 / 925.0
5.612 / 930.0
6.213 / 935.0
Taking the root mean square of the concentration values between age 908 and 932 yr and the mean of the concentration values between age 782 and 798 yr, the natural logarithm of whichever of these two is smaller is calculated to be 1.63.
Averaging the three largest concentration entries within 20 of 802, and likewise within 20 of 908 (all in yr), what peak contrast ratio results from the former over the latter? 1.16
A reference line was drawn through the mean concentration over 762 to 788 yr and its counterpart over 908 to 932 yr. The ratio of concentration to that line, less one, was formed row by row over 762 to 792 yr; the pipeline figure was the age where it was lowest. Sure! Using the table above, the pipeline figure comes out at 775.0 yr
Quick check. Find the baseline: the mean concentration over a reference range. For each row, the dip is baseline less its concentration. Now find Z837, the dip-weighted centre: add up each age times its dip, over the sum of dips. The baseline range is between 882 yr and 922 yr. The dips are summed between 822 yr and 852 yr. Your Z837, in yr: 835.8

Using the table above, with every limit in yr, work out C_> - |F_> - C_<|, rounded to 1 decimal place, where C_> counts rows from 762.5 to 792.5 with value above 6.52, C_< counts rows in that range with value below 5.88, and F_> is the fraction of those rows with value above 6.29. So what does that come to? 4.0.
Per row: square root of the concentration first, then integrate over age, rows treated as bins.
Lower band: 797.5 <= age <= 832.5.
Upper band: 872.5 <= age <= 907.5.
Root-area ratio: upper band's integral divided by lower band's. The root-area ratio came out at 0.948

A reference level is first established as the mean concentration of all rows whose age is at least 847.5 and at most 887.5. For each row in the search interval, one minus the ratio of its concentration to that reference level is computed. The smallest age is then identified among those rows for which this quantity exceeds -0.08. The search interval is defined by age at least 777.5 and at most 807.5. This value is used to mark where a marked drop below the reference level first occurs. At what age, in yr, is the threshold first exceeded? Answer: 795.0 yr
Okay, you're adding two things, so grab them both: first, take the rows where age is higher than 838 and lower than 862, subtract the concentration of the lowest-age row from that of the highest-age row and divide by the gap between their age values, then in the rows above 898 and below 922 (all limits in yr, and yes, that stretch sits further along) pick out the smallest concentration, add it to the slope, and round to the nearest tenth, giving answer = 4.2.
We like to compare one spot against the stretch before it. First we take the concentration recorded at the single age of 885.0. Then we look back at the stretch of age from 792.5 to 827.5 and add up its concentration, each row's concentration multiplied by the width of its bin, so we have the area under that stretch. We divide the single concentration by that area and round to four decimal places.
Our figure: 0.0256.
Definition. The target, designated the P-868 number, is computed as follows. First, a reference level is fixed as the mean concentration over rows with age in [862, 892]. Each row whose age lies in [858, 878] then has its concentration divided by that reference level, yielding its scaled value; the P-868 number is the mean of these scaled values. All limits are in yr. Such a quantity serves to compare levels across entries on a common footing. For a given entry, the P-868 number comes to 1.02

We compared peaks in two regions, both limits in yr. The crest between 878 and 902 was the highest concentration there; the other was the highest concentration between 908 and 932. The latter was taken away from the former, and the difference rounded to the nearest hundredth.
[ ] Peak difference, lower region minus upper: 0.99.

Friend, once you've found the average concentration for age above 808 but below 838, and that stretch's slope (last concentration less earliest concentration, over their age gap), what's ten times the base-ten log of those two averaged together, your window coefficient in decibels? 5.3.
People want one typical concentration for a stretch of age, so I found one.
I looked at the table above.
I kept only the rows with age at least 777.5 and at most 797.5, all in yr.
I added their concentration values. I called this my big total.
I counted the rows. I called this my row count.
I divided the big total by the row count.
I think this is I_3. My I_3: 6.9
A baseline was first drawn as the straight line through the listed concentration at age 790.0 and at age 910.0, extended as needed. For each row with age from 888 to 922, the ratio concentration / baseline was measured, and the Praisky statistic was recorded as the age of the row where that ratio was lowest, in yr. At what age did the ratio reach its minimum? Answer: 920.0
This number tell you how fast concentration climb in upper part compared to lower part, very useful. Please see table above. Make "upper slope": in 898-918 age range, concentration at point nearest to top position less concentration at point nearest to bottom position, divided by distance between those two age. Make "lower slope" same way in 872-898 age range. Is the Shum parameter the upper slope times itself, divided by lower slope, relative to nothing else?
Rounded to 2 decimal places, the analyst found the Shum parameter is -0.33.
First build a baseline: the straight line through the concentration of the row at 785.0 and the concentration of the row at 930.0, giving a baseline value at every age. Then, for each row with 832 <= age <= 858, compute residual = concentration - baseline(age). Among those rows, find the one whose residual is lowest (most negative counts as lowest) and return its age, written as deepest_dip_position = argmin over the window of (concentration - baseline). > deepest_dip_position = 855.0 yr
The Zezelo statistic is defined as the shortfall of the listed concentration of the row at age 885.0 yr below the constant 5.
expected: -1.0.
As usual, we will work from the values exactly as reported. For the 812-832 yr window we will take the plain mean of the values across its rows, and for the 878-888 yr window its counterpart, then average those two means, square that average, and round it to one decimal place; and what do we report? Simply 39.7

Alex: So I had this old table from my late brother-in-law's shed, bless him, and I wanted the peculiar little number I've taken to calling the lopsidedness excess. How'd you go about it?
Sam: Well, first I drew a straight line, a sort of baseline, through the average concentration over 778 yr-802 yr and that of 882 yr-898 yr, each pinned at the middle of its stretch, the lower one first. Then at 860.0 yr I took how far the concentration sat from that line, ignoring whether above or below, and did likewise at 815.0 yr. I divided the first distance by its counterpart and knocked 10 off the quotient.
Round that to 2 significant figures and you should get -9.0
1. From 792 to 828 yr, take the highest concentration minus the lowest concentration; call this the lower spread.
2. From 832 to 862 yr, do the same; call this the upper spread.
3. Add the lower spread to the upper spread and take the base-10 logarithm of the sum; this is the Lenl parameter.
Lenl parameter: 0.29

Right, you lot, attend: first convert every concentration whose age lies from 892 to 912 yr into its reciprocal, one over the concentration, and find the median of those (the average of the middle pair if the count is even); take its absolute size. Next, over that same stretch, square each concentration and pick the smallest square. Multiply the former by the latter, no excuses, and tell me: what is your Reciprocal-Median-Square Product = 5.41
